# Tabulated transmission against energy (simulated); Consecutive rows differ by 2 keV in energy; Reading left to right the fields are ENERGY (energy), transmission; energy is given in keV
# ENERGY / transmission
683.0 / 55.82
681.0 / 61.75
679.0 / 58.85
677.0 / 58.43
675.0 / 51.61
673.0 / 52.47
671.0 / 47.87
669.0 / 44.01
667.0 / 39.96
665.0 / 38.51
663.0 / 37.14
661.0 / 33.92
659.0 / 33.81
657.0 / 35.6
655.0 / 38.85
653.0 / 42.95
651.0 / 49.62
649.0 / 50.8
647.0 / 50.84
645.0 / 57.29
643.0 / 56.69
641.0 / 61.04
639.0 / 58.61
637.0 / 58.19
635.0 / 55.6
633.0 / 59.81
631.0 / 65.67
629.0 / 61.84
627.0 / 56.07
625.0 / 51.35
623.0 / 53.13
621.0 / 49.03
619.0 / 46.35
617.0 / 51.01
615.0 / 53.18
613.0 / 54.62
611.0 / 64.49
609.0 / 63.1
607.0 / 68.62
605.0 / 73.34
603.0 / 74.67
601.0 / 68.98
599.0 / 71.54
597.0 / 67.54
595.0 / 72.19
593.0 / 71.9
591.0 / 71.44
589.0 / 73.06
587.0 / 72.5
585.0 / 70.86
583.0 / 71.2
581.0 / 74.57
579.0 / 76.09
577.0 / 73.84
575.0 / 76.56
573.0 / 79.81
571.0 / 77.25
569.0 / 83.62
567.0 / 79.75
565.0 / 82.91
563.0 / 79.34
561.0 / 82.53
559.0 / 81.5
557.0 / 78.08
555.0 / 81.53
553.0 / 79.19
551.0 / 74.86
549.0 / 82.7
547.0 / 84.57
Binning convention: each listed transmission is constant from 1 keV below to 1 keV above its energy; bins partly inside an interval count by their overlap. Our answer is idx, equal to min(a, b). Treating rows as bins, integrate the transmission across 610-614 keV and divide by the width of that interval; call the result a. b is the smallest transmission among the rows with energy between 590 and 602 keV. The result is 60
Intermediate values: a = 60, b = 67.54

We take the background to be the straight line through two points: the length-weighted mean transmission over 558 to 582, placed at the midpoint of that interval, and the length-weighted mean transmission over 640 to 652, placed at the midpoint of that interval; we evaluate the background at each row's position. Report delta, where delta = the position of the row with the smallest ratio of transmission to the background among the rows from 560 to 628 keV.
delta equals 619.0 keV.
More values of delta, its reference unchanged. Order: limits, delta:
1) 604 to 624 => 619.0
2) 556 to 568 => 557.0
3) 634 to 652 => 651.0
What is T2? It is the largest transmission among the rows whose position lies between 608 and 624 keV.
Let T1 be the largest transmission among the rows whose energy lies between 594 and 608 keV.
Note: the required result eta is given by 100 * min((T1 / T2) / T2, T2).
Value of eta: 1.8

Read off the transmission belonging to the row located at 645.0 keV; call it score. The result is 57.29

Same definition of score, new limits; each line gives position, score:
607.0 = 68.62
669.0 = 44.01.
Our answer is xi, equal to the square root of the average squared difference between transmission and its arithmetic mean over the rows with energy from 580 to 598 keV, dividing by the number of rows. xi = 1.8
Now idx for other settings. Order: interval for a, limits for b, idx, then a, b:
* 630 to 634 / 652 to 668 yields 34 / 63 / 33.81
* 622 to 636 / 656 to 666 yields 34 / 58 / 33.81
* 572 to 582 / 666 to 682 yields 40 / 76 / 39.96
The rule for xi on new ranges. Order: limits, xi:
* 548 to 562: 2.6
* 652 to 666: 3.0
